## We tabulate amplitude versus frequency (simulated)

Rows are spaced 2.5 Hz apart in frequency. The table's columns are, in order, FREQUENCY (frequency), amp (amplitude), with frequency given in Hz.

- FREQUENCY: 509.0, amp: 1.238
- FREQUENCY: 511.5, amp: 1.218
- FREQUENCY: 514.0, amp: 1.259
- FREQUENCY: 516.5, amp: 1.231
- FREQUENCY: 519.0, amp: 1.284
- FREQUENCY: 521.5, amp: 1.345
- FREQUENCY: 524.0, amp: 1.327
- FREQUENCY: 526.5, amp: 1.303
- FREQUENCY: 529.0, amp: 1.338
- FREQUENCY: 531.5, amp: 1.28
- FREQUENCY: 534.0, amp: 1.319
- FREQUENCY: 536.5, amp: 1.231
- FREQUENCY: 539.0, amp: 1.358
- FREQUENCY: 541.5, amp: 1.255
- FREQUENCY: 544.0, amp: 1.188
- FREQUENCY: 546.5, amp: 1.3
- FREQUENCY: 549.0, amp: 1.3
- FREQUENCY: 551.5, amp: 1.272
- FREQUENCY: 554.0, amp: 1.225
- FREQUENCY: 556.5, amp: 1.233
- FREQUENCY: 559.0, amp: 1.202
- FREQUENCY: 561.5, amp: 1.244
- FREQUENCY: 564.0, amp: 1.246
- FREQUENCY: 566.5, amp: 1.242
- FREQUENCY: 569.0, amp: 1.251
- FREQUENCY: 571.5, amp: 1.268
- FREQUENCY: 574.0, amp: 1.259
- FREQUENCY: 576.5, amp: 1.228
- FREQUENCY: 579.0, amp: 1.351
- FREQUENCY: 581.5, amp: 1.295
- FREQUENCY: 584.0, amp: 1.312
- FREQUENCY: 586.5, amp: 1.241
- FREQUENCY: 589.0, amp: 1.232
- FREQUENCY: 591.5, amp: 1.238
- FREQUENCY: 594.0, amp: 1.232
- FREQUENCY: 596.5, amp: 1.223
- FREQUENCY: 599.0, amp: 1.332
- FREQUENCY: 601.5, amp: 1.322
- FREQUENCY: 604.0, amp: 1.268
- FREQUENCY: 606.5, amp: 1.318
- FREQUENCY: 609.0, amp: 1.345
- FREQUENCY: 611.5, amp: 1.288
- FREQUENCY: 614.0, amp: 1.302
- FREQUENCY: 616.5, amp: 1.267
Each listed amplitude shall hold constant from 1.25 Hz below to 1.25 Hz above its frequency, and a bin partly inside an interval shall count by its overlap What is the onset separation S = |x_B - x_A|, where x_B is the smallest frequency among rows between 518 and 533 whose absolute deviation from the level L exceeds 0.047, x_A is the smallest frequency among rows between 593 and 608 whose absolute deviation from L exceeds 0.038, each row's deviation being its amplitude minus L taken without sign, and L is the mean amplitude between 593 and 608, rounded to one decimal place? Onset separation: 72.5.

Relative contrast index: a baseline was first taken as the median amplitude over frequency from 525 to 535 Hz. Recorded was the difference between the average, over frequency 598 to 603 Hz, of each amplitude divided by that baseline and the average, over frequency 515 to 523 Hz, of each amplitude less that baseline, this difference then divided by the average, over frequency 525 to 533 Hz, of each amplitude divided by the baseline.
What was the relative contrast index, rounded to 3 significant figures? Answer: 1.04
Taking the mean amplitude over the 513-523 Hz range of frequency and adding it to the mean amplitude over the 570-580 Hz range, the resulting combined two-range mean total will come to 2.56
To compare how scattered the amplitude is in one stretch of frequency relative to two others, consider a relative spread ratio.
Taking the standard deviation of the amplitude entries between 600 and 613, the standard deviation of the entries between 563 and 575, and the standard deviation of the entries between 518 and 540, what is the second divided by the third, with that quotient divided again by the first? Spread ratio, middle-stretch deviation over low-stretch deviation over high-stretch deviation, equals 9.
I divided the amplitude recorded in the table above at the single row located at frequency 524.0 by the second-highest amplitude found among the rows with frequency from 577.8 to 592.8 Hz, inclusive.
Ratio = 1.01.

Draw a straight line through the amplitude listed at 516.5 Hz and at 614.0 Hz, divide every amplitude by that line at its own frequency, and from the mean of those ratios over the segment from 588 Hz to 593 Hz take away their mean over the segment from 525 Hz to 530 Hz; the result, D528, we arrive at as -0.10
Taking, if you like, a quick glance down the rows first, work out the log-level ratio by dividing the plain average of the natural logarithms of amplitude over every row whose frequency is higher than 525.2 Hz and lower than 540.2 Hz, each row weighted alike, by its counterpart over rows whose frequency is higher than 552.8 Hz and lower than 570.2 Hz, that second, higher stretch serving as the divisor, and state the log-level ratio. 1.26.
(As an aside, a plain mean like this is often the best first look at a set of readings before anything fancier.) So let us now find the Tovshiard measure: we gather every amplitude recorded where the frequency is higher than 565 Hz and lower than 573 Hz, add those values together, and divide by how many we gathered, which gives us 1.254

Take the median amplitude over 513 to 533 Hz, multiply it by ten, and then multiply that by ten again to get 129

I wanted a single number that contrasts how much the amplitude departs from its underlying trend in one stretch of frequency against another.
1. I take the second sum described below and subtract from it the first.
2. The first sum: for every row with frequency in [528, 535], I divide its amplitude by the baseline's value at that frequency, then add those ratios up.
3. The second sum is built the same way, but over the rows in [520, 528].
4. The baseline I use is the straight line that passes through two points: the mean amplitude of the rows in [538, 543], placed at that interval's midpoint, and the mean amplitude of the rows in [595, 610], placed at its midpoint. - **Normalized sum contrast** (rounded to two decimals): 0.03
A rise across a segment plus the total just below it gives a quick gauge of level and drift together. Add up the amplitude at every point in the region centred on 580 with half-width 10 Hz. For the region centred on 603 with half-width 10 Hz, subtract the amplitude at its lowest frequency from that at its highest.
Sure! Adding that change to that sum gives 10.2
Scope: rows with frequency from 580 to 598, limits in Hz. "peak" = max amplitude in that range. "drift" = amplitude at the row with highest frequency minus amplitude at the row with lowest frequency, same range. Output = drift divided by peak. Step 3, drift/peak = -0.055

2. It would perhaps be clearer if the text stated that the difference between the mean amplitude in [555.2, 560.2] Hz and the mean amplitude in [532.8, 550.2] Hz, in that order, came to -0.06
